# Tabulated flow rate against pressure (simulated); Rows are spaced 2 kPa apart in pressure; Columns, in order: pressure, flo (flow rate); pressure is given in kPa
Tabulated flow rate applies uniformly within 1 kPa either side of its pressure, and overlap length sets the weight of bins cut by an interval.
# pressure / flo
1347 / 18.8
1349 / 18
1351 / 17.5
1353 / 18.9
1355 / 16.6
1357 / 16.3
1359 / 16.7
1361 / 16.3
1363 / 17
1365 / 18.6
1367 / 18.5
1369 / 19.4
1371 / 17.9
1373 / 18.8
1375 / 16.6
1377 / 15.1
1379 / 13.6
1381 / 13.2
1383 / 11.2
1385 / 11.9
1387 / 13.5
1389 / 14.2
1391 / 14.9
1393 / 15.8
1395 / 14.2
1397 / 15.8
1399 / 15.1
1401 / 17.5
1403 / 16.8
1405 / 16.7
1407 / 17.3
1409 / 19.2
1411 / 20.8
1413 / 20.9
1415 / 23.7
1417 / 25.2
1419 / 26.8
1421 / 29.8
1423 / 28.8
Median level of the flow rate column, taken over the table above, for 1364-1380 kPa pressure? 18.2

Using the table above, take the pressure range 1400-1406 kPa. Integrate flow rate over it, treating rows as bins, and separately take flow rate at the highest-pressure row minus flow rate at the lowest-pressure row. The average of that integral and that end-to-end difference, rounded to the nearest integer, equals 51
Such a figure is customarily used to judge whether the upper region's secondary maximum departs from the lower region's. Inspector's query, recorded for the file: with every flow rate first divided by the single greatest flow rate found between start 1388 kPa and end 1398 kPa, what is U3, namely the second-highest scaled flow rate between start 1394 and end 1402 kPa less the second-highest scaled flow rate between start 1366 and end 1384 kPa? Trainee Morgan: -0.2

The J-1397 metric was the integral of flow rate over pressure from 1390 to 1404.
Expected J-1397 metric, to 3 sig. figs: 220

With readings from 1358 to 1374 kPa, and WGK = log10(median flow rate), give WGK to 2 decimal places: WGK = 1.26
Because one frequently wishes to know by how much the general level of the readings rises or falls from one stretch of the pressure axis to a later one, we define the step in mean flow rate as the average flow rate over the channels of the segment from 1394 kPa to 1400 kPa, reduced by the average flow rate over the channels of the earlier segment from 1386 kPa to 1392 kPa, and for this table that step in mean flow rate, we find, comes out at 1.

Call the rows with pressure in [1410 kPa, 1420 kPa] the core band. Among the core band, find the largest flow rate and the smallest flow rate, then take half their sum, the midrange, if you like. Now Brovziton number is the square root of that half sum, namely 4.9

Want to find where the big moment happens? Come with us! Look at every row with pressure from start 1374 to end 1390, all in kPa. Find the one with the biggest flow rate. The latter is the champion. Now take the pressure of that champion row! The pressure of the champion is 1375 kPa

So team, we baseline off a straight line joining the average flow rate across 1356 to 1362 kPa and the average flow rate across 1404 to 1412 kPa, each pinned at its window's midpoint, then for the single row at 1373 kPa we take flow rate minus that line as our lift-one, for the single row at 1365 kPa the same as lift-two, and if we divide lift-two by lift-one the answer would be 1.1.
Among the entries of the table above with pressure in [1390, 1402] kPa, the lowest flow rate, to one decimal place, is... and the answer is 14.2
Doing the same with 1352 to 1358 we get 16.3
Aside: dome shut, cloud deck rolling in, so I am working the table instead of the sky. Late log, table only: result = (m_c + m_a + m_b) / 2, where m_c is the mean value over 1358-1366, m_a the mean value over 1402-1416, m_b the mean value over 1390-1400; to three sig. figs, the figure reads 25.8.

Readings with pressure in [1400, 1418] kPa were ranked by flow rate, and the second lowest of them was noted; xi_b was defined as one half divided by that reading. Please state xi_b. 0.0298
